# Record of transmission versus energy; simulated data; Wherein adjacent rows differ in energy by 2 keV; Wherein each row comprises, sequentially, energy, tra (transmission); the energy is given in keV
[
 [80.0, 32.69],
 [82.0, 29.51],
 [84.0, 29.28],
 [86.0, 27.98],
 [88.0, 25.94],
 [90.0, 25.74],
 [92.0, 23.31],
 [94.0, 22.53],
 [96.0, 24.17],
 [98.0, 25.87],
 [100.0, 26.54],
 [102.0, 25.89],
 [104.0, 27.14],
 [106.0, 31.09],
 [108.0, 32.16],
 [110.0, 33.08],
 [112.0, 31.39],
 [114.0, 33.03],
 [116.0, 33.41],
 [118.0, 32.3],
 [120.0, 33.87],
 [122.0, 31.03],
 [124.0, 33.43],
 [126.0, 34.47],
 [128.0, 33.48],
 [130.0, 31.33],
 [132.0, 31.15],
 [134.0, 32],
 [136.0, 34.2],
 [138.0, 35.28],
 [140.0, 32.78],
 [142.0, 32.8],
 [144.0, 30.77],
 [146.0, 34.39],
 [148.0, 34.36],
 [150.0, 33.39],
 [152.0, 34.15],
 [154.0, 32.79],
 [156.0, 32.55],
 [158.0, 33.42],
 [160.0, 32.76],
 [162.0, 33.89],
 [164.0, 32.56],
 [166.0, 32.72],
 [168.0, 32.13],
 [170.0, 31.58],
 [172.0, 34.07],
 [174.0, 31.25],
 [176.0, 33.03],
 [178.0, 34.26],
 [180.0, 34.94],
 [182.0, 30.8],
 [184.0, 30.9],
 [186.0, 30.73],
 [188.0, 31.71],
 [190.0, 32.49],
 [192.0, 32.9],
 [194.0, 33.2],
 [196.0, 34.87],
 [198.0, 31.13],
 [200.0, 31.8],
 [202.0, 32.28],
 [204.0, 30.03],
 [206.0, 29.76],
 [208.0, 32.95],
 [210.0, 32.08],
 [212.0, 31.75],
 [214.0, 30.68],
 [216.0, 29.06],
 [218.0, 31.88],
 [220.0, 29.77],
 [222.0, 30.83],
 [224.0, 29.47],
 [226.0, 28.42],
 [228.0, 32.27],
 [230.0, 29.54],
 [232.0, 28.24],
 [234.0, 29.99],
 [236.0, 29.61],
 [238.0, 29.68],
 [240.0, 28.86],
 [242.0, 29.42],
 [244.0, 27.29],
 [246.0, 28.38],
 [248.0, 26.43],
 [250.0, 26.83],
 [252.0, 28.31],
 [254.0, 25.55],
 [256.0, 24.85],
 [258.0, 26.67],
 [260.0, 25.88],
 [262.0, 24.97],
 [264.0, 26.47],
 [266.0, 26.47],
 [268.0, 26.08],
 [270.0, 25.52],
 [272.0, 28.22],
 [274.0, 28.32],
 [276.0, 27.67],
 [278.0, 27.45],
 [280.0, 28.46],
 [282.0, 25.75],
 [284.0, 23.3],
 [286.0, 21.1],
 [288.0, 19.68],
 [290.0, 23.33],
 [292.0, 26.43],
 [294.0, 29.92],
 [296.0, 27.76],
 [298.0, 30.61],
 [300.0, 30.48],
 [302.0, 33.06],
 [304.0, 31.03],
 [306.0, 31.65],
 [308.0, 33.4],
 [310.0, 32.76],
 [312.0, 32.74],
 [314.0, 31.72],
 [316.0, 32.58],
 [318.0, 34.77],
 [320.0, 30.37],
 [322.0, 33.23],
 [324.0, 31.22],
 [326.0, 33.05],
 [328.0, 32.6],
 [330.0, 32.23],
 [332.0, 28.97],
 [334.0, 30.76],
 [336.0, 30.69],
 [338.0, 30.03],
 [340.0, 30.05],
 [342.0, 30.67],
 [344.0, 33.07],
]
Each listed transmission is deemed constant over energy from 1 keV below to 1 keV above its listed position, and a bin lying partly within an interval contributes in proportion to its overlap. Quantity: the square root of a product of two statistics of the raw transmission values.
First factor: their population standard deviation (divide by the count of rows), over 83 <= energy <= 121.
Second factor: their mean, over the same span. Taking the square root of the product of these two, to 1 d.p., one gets 10.2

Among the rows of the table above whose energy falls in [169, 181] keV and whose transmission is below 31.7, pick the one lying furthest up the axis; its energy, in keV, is 174.0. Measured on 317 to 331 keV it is 324.0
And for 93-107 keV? 106.0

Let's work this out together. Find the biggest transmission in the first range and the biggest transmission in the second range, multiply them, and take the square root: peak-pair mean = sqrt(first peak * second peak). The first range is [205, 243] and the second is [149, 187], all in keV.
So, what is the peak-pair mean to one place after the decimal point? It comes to 33.9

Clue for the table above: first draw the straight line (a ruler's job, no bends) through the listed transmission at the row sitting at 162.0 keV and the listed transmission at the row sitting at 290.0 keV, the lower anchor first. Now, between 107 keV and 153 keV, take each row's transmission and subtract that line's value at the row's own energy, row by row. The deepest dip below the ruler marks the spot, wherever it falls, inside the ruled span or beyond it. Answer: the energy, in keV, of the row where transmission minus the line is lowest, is 112.0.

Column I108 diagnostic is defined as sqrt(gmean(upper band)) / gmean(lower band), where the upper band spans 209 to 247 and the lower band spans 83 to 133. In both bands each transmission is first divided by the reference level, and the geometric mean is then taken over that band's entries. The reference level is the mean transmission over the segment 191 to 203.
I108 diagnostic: 1.06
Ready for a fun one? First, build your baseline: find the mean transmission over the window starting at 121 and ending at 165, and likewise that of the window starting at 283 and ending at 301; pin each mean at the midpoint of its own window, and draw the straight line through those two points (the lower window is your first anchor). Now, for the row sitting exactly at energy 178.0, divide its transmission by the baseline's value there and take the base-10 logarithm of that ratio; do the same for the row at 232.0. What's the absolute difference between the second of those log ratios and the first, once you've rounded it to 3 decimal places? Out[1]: 0.046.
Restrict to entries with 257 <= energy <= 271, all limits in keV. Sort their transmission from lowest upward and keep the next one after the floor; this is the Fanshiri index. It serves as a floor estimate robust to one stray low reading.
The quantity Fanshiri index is 25.52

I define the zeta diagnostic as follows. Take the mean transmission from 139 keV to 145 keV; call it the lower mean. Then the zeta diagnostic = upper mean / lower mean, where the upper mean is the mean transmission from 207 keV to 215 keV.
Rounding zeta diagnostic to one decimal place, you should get 1.0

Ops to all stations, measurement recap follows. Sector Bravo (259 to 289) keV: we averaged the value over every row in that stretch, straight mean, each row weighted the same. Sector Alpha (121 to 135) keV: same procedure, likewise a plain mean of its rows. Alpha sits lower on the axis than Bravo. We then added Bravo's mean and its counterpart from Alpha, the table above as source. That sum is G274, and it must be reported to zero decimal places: 58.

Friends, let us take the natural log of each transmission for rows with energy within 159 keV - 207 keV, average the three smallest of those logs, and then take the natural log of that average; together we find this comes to 1.23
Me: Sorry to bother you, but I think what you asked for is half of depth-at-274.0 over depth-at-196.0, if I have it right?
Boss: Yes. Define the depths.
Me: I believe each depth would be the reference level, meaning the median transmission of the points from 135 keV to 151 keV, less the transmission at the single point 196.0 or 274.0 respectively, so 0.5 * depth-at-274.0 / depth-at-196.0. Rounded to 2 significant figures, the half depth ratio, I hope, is -2.5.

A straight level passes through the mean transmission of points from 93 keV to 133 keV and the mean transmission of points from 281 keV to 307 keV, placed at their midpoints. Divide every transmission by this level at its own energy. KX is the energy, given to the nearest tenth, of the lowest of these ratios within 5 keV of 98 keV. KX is 94.0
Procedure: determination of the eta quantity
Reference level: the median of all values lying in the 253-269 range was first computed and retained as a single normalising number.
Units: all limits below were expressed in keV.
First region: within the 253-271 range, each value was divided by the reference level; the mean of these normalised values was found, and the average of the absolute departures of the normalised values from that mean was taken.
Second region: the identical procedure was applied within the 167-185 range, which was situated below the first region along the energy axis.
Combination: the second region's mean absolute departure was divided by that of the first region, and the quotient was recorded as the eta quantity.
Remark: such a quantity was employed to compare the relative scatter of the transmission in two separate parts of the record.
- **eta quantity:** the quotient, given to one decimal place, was 2.5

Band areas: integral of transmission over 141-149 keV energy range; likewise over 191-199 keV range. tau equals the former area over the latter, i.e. 1.00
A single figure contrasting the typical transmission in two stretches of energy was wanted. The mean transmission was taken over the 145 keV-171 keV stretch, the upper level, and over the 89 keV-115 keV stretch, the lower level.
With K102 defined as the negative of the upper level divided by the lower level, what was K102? -1.19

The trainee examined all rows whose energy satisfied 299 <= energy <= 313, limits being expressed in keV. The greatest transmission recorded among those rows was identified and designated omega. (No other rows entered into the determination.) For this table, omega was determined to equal 33.4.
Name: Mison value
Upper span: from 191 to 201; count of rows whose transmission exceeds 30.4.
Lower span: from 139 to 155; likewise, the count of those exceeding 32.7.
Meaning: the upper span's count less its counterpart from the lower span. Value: -2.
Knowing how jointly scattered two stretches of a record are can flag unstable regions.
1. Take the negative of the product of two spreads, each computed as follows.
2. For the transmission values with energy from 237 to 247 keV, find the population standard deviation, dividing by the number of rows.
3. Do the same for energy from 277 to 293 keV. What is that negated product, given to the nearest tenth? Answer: -2.5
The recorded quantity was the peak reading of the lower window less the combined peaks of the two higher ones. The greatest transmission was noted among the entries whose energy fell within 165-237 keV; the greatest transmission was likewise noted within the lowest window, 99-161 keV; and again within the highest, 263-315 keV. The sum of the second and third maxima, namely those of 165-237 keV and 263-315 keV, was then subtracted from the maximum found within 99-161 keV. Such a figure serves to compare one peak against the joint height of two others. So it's -33.1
